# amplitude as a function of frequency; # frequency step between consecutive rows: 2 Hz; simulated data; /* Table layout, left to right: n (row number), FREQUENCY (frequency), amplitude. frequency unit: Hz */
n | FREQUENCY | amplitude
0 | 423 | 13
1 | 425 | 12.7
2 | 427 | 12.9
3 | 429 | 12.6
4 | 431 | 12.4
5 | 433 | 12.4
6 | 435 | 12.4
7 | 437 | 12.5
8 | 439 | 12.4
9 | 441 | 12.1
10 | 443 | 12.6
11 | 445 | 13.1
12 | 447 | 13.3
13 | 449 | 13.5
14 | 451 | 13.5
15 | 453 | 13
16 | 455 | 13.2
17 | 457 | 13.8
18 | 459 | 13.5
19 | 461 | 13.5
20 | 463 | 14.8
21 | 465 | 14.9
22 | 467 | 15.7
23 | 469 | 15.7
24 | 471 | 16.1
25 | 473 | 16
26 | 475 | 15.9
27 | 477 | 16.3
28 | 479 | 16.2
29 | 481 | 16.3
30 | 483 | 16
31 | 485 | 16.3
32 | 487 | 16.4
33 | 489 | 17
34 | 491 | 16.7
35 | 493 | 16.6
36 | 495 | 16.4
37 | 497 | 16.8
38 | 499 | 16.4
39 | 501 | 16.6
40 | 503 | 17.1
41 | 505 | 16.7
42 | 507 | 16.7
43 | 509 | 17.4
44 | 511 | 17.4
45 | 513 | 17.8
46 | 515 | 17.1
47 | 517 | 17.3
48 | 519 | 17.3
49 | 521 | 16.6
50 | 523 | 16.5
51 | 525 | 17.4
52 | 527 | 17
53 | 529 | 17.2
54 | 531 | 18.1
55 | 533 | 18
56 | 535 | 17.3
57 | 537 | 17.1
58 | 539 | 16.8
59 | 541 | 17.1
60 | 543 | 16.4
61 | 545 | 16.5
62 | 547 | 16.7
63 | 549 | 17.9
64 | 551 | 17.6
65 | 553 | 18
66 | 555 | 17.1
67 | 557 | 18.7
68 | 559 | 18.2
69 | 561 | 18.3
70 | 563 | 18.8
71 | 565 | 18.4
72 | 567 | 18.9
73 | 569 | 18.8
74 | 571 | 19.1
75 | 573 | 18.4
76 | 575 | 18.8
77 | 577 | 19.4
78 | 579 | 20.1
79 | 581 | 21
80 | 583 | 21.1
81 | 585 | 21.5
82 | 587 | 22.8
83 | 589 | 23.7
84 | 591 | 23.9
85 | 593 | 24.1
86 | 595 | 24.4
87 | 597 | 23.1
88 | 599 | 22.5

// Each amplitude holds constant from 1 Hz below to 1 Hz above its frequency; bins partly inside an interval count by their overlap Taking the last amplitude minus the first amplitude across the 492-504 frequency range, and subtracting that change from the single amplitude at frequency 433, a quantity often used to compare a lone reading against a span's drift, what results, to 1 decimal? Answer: 11.9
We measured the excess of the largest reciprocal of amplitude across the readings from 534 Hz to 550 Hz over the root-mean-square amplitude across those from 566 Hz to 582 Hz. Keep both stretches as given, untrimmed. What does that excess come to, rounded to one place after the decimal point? -19.3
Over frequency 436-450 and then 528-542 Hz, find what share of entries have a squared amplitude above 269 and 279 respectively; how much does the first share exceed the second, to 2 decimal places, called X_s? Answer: -1.00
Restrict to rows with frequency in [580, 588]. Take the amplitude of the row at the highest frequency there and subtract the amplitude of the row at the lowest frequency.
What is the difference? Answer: 1.80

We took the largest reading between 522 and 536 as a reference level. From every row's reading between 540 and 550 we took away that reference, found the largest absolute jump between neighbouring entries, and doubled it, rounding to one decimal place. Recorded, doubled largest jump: 2.4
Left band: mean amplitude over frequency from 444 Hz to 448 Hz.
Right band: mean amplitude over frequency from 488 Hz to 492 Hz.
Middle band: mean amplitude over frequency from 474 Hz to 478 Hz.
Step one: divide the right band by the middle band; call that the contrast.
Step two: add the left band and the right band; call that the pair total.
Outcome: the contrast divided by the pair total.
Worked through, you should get 0.0348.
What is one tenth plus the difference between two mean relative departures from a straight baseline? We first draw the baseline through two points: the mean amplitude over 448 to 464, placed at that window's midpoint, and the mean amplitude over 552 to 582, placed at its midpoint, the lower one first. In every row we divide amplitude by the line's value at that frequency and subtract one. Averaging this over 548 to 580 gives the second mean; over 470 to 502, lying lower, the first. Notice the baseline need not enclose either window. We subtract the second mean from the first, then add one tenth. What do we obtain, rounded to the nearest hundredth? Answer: 0.20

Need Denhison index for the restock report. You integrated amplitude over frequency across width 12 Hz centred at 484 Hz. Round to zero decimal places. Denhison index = 196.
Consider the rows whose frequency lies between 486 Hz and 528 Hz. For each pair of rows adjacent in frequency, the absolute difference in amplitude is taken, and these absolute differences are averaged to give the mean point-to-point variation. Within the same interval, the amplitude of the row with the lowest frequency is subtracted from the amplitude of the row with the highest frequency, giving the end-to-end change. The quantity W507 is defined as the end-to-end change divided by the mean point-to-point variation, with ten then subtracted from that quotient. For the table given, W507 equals -8.3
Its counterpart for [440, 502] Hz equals 4.5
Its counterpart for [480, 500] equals -9.7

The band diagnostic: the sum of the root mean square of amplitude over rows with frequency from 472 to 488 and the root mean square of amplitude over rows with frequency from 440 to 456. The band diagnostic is 29.2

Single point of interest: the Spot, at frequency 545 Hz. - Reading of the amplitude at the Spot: 16.5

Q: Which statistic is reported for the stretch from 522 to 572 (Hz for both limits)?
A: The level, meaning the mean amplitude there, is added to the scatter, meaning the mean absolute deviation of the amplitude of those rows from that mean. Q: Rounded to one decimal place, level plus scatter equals 18.4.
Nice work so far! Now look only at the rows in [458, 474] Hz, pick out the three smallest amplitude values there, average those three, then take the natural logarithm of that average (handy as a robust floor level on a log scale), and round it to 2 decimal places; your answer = 2.63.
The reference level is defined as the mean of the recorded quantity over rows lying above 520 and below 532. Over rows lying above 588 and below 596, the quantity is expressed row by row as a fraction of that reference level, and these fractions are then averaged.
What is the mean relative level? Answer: 1.4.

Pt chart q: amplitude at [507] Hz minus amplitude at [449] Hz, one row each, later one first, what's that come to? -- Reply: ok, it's 3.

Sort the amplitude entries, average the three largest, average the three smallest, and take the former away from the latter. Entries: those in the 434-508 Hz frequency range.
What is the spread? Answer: -4.7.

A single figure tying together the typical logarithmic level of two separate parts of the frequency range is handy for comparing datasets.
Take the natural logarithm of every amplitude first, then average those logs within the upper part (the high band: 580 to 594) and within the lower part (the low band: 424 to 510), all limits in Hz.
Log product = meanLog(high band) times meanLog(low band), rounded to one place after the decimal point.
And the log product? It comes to 8.4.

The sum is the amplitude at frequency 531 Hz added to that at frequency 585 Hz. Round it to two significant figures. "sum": 40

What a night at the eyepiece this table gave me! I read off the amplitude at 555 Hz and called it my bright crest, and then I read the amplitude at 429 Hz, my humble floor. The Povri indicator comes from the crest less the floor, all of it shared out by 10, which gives 0.45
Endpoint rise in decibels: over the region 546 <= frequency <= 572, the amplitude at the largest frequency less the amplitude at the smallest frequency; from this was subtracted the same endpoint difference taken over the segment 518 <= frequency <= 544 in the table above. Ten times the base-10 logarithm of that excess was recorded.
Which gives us 5.2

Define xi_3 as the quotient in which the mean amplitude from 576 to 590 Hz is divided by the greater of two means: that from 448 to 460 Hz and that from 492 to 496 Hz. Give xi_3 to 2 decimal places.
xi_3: 1.30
